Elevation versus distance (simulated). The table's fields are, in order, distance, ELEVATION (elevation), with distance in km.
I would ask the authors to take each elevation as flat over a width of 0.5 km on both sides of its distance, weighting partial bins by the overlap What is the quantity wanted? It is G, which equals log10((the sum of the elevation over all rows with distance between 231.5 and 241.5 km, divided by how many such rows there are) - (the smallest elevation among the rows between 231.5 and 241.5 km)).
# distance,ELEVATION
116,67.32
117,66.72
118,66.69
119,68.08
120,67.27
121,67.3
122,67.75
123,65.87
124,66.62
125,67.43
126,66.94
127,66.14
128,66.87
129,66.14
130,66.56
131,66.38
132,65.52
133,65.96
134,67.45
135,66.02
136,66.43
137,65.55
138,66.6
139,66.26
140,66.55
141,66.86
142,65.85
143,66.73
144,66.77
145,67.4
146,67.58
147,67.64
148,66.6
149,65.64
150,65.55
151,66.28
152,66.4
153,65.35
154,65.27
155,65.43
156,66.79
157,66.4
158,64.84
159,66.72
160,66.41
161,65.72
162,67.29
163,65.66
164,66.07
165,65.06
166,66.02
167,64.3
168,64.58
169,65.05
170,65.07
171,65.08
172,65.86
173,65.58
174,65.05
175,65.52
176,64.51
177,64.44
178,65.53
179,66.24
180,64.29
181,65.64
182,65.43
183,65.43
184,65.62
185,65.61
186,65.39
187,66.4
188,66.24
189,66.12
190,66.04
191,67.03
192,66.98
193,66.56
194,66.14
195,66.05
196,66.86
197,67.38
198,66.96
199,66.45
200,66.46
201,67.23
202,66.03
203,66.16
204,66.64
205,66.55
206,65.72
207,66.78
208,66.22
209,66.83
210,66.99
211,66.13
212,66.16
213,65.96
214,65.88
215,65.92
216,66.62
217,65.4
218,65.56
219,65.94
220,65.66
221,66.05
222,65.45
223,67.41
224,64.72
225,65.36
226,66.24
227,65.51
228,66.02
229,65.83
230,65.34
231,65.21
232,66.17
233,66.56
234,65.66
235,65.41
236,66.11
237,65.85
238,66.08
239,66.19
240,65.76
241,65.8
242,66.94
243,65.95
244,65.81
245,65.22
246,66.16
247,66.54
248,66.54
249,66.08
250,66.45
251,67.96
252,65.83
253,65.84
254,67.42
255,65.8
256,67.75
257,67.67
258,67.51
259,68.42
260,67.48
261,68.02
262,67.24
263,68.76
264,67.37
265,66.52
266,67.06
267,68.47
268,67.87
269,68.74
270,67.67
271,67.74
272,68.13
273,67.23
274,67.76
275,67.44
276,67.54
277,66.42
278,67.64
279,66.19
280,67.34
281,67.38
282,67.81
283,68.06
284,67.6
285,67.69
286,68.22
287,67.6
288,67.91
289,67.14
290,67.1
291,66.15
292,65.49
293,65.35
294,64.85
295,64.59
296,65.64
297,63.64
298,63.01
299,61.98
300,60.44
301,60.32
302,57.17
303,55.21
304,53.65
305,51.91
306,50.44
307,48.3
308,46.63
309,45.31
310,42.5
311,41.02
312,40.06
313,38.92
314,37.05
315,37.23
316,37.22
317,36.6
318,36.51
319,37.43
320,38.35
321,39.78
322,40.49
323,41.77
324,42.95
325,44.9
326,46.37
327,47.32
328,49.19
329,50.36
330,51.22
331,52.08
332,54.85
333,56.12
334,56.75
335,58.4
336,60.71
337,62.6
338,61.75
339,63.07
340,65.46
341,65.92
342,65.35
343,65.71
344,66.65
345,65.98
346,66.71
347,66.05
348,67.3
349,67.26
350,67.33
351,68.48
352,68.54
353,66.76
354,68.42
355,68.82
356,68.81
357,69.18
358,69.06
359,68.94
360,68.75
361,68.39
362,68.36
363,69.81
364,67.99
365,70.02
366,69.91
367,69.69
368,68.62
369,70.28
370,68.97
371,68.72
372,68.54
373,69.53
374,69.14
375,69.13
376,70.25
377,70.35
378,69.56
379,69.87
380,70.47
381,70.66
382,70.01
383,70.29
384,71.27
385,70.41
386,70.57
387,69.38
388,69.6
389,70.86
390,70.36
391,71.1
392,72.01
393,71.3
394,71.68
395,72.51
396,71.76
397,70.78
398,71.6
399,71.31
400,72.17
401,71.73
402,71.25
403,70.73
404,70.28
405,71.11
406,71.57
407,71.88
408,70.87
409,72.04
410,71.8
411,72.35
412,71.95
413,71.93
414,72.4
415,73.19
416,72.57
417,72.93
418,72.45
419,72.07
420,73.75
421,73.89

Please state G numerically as -0.26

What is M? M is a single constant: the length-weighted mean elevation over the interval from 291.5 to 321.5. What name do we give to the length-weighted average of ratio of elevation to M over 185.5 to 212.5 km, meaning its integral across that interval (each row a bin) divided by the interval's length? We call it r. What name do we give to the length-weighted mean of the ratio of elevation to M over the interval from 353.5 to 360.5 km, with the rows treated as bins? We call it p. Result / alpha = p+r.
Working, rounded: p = 1.37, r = 1.32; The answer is 2.69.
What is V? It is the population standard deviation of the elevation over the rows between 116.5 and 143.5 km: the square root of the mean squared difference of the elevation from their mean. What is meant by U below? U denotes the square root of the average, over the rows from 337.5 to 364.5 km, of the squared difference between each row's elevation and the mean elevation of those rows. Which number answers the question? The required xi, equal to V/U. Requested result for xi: 0.3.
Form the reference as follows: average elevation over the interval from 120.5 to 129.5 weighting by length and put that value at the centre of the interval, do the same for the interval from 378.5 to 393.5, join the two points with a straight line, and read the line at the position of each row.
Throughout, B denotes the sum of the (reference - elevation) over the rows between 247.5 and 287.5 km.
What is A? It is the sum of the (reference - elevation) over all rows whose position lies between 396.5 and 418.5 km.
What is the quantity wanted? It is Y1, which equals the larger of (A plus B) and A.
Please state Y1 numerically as 37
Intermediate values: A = -20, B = 57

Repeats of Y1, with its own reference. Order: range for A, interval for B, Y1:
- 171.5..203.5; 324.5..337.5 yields 271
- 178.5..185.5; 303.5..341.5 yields 830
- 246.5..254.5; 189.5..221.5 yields 67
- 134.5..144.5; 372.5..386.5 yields 11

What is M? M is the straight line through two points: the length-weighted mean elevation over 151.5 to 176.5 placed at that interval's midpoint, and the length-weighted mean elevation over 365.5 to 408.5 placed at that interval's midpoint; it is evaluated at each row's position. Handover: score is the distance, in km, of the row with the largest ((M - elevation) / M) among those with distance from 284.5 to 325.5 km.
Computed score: 318 km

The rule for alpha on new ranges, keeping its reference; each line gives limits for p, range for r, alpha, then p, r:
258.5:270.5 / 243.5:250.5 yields 2.67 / 1.35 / 1.32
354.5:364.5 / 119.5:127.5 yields 2.70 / 1.37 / 1.33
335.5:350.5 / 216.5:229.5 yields 2.61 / 1.30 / 1.31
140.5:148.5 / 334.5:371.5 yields 2.67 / 1.33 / 1.34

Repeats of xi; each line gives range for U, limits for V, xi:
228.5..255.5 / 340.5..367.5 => 2.2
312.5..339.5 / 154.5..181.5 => 0.1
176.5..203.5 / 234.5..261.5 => 1.2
